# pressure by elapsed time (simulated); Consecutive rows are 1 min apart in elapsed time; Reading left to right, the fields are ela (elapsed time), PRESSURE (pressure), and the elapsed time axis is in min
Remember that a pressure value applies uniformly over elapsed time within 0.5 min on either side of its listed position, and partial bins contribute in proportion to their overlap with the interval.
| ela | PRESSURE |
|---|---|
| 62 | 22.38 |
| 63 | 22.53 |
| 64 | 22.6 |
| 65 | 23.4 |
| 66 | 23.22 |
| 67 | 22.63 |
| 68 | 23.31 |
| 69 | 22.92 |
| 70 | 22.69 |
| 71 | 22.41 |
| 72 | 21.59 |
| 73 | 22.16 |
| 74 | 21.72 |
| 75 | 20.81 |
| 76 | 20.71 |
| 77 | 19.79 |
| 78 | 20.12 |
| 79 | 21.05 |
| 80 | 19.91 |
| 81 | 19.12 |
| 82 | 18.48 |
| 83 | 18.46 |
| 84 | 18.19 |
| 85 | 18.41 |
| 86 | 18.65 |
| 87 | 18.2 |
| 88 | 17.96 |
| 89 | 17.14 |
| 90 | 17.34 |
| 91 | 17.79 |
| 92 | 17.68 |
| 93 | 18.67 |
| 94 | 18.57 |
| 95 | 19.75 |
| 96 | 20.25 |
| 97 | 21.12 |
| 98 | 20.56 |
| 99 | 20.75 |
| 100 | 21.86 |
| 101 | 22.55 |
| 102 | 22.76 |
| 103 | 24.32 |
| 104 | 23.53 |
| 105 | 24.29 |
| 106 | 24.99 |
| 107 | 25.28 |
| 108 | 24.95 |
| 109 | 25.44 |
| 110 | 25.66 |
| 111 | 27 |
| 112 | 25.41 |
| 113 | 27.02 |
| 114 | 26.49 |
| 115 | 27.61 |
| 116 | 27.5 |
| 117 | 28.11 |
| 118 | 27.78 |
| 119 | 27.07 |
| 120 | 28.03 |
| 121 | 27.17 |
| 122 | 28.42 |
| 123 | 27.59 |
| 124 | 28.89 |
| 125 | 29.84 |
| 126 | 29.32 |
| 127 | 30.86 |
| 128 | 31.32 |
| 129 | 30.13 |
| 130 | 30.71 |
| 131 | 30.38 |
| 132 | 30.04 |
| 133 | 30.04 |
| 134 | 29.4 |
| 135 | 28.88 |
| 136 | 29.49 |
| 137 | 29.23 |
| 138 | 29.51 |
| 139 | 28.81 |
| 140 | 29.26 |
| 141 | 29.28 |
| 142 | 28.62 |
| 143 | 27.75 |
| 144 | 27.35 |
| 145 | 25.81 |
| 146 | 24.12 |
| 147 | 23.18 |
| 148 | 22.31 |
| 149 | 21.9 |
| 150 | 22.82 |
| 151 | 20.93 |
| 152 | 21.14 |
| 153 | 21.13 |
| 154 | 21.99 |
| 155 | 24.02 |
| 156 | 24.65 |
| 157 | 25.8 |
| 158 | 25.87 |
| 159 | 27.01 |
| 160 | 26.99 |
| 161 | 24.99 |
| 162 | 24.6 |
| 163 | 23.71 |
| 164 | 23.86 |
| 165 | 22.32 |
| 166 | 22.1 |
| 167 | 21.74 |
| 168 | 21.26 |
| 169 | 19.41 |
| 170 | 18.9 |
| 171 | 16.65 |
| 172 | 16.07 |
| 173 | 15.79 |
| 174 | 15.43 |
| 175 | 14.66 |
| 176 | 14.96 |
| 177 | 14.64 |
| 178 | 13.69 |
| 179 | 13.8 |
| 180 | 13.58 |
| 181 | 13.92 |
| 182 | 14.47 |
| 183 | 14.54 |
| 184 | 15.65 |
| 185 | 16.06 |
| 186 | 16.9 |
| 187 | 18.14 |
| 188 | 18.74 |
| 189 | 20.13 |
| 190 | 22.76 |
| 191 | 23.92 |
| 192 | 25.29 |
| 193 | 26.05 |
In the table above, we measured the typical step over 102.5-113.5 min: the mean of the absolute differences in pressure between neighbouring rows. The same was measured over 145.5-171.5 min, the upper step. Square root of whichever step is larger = 0.934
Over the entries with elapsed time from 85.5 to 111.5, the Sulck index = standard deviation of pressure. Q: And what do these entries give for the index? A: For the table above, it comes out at 3.1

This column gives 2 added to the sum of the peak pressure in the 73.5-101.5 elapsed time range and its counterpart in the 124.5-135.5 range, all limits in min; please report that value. 55.9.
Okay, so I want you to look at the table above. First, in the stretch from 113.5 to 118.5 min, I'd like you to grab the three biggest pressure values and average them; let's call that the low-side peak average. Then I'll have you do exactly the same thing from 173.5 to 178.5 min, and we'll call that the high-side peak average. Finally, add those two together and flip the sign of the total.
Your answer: -43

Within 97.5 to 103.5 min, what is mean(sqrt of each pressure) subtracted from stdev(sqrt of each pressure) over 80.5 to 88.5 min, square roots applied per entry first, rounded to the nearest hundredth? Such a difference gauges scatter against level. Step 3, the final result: -4.66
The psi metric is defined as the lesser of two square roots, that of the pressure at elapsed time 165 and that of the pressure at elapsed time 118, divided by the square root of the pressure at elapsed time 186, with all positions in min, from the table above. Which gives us 1.15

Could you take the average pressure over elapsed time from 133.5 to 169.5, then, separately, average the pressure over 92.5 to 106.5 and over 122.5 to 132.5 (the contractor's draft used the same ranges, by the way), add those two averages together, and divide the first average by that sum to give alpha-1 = 0.48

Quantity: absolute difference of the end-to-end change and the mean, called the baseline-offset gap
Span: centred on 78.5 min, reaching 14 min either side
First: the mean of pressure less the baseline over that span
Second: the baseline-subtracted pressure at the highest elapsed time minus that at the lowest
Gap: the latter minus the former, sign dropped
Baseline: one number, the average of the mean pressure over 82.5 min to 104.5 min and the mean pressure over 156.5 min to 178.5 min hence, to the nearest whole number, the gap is 6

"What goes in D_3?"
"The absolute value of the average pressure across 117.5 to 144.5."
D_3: 29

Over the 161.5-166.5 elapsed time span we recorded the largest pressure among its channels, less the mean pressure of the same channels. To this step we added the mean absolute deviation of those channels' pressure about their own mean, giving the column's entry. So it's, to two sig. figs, 2.2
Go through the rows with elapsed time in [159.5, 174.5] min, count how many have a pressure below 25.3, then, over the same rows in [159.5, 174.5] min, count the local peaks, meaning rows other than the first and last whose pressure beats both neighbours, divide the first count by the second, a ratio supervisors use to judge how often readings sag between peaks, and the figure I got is 14.0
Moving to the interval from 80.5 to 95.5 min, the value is 5.0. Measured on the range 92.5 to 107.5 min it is 7.5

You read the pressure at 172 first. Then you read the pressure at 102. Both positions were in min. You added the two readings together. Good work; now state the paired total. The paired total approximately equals 39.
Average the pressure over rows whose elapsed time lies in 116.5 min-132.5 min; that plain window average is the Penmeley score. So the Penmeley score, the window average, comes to 29.1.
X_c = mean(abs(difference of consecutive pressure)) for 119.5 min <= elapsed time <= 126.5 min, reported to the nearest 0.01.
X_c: 0.95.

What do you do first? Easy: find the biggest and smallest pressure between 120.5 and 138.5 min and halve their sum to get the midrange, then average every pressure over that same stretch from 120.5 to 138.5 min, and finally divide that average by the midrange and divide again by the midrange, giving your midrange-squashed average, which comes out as 0.035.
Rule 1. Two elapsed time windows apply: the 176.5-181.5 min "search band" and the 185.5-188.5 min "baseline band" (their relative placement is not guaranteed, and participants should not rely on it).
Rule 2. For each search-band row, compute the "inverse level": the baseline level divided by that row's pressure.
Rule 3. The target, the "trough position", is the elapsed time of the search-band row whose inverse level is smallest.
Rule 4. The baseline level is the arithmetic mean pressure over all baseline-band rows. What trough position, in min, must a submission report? 177 min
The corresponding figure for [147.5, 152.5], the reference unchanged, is 150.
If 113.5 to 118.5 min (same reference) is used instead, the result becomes 117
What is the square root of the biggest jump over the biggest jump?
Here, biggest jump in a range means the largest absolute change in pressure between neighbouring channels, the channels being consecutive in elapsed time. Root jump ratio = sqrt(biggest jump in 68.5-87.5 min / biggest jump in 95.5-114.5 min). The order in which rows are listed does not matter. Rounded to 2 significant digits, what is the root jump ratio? 0.84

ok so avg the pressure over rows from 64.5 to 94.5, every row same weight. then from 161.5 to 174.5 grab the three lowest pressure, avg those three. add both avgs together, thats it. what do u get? 36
